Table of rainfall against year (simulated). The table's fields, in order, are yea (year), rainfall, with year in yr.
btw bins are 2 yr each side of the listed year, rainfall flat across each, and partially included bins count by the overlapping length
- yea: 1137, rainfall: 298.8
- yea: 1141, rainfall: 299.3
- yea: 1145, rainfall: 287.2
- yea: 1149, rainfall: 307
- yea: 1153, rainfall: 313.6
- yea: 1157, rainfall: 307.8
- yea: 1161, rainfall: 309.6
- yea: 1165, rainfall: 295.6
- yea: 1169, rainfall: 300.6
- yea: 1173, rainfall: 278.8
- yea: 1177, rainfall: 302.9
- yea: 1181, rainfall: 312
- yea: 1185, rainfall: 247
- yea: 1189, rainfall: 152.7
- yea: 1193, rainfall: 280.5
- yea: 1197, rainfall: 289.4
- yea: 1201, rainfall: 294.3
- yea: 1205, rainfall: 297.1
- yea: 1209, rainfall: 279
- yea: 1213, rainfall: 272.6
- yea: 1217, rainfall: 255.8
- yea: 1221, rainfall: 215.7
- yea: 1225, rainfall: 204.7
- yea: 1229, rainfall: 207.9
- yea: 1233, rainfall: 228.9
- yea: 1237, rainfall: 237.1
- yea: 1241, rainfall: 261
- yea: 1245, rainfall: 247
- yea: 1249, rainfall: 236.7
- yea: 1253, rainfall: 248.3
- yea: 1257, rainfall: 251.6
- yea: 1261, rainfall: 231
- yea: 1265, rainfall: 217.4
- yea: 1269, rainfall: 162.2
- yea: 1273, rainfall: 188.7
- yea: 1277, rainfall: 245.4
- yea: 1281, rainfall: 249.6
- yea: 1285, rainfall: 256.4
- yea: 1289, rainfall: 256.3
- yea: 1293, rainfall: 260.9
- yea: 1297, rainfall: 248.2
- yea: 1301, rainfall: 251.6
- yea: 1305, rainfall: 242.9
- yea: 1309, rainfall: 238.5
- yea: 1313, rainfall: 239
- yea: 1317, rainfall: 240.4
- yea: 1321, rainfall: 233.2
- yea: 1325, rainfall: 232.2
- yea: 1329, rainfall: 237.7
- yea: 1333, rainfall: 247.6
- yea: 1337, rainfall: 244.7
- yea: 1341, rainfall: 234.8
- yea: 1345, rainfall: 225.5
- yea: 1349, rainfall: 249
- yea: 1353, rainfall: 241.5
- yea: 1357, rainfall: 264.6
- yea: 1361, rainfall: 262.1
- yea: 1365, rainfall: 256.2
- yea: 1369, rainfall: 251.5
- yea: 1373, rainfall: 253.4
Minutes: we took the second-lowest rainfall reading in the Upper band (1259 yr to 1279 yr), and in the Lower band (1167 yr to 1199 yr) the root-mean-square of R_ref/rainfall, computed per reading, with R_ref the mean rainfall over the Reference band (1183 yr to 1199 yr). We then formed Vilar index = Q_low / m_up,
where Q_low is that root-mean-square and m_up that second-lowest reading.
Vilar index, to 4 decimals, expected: 0.0052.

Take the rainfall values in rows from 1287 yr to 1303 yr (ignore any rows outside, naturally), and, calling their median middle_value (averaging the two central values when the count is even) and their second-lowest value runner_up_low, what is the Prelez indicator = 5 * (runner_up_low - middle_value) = -12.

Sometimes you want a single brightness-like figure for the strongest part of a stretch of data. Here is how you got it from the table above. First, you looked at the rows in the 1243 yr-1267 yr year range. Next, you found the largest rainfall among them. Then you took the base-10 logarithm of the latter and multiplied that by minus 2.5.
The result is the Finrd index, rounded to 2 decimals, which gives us -6.00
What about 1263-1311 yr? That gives -6.04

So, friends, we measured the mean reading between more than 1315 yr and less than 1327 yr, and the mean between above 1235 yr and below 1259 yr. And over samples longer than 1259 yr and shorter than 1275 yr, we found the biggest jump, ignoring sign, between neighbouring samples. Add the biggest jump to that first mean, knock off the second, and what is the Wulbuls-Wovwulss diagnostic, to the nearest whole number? 44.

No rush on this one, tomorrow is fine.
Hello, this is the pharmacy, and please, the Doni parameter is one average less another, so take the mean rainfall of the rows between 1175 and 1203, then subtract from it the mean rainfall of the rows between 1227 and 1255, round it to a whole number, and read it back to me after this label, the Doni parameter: 30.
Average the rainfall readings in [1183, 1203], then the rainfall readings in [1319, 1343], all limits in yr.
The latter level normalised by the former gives 0.943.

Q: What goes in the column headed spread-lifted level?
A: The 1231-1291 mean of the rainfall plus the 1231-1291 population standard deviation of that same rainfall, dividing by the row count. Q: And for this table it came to 261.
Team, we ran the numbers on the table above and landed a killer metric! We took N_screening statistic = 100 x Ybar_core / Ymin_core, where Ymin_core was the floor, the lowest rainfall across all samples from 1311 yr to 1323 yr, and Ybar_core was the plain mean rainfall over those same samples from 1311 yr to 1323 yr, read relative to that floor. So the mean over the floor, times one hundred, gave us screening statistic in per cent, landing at 102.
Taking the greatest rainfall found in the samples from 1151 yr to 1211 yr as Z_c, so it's 313.6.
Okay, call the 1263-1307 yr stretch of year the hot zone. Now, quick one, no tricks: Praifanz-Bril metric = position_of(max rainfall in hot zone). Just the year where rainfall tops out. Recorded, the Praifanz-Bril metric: 1293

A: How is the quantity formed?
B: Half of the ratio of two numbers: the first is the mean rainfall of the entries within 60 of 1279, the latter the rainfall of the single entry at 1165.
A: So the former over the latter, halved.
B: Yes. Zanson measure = 0.40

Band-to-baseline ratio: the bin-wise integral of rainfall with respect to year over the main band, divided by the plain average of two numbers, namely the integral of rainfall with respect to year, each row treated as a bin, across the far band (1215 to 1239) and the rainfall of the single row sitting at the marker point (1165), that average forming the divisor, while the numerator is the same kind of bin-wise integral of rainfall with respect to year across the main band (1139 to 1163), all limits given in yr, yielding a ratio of 2.6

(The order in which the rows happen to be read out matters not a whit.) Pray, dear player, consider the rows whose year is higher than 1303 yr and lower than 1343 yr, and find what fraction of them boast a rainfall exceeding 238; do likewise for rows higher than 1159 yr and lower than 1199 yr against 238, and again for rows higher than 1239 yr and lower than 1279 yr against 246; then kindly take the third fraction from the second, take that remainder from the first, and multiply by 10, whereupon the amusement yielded 1.0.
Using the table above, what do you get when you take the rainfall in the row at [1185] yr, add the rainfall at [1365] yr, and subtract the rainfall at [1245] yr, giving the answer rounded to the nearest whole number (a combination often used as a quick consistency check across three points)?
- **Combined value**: 256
